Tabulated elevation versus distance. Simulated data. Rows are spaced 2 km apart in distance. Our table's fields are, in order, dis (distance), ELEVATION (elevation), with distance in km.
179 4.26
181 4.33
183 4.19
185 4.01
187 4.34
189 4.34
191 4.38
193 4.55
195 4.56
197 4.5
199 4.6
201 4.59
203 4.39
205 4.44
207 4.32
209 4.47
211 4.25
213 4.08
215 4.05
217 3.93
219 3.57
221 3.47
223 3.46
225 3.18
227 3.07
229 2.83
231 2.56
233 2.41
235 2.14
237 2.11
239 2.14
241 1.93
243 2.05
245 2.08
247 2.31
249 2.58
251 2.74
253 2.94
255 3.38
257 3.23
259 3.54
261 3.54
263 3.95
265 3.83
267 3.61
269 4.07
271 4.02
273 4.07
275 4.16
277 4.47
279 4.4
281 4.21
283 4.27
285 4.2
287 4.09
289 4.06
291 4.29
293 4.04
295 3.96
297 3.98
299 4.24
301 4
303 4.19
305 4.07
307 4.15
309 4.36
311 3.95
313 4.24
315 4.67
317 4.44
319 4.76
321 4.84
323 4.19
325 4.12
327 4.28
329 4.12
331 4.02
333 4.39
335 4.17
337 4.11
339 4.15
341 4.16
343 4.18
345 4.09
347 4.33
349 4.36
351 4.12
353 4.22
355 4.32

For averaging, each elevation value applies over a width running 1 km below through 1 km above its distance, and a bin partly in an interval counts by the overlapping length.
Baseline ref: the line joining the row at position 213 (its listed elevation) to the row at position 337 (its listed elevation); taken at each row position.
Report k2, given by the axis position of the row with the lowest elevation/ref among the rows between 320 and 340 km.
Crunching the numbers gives 331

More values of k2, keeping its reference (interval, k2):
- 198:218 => 217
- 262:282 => 267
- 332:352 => 345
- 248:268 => 249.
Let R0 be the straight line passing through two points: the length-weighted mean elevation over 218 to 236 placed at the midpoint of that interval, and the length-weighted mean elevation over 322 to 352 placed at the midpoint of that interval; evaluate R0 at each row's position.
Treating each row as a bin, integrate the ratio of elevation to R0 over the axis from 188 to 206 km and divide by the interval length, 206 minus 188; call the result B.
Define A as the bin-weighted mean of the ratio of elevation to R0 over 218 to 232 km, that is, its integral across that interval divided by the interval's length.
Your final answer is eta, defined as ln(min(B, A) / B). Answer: -0.46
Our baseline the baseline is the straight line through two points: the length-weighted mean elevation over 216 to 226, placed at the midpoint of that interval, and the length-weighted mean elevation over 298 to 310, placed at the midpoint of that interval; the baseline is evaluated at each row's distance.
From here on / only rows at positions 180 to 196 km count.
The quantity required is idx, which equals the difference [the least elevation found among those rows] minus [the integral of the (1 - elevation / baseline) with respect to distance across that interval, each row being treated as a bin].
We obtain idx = 9.3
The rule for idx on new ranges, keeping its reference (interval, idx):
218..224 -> 3.4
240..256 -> -3.4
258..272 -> 3.3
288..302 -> 3.9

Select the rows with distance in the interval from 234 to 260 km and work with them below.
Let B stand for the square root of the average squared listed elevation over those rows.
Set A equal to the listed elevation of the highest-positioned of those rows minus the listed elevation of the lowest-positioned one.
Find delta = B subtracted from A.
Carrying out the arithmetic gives -1.2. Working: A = 1.40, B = 2.6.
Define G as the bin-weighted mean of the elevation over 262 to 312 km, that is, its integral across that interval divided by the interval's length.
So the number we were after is 4.1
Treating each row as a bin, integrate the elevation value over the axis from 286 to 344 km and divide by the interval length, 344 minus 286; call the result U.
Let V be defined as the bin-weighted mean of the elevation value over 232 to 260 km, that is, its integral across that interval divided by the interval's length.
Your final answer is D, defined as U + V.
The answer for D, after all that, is 6.76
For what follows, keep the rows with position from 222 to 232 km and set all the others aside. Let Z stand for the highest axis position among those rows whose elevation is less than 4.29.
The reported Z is 231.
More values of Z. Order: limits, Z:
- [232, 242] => 241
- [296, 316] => 313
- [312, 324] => 323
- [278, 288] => 287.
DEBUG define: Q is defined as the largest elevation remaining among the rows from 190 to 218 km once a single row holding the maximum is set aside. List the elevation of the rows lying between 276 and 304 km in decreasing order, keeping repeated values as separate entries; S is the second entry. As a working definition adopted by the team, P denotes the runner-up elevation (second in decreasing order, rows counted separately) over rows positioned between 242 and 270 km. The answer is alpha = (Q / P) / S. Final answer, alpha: 0.26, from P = 3.95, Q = 4.59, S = 4.4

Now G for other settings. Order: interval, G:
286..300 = 4.1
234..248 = 2.1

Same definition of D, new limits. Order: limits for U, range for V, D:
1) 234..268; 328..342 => 6.99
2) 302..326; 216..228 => 7.78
